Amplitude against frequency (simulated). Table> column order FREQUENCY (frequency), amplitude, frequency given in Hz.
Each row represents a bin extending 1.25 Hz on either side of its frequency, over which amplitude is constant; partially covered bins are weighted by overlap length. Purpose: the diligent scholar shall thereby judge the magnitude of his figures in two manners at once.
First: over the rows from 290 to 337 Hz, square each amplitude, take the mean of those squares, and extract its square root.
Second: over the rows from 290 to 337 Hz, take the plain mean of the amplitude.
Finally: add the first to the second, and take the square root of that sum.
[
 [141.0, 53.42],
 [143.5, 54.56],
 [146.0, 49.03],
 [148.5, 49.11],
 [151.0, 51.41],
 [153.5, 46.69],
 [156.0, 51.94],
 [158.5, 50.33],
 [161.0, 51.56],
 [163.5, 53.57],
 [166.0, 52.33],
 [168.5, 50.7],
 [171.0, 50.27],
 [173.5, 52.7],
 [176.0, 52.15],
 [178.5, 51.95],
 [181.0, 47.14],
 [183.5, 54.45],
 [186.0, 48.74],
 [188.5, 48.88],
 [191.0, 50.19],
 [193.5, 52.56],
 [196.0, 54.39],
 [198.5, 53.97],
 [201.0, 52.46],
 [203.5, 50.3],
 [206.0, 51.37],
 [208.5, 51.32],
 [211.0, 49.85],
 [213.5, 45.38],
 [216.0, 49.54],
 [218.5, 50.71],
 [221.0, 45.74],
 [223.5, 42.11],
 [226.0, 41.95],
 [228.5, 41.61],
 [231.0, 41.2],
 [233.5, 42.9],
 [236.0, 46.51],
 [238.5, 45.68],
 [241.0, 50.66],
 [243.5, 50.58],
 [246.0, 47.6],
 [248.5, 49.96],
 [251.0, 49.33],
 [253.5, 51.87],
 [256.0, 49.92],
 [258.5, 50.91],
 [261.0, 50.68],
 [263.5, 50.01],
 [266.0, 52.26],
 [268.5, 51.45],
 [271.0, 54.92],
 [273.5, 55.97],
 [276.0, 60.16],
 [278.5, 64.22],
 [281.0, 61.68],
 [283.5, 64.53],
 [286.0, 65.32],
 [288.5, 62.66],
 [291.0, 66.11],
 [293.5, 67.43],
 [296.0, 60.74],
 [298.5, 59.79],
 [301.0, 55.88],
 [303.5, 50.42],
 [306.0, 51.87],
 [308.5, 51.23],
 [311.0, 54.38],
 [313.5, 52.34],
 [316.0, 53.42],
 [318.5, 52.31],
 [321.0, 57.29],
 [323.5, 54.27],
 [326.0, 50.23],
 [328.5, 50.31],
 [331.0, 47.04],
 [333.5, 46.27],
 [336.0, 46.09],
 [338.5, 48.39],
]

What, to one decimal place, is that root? 10.4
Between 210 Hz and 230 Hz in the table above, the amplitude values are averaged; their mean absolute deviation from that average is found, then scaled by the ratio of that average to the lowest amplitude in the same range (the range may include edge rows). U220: 3.4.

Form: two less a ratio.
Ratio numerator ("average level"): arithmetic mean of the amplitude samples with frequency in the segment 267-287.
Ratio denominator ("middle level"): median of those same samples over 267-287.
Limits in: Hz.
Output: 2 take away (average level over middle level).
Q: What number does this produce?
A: 1.02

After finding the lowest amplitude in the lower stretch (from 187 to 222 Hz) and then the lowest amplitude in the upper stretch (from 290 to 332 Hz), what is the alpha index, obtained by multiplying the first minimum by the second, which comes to 2135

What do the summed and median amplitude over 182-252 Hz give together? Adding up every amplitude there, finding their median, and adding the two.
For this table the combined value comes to 1410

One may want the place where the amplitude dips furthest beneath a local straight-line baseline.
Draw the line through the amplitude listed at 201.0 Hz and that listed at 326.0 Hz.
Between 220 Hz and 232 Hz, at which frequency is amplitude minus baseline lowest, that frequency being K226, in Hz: 231.0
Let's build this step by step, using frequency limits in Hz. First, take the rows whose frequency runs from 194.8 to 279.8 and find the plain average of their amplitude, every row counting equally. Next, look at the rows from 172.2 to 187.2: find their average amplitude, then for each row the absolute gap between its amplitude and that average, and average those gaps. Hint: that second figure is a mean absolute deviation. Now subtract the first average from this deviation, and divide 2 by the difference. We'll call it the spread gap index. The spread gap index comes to -0.042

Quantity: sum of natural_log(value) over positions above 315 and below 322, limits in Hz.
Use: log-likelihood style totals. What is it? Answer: 12.0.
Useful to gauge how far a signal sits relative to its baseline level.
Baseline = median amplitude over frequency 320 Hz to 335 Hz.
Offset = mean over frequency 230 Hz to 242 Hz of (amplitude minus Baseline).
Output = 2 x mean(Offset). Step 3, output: -10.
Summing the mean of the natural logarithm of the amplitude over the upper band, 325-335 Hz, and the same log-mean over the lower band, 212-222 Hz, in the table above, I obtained 7.75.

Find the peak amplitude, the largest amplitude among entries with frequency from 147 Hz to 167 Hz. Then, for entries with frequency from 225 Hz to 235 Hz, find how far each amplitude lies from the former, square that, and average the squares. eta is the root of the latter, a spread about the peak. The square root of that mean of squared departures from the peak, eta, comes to 11.7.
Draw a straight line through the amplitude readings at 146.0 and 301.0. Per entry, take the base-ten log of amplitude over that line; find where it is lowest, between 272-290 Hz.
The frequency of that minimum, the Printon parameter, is 273.5 Hz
